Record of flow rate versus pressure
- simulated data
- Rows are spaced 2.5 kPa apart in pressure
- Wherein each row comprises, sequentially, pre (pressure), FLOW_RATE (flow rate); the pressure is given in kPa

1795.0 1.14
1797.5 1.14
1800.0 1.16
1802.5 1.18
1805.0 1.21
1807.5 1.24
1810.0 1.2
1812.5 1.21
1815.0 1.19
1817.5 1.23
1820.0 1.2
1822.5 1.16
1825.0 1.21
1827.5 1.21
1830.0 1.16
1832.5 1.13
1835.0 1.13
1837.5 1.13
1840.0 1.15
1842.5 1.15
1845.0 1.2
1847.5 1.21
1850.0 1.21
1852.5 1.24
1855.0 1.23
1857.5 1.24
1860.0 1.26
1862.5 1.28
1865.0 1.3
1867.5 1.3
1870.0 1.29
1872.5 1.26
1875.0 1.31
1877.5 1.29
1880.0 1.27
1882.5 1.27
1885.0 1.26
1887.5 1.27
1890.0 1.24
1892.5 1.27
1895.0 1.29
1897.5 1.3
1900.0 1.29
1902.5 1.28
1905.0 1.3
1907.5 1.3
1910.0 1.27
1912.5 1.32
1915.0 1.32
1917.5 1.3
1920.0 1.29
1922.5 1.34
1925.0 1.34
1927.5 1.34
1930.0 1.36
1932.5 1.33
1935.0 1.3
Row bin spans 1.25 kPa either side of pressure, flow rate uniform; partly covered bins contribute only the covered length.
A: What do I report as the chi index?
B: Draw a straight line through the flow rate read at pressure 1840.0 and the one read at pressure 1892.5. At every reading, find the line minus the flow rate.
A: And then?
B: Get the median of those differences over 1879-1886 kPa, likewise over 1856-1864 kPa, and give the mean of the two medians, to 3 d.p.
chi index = -0.044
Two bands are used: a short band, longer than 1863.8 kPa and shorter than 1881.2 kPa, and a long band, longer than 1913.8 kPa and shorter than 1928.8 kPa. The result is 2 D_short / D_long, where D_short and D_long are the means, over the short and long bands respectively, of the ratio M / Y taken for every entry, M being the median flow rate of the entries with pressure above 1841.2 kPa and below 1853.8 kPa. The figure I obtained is 2.05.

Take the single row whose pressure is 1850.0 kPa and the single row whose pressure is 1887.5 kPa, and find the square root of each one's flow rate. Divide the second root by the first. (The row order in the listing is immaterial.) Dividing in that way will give 1.02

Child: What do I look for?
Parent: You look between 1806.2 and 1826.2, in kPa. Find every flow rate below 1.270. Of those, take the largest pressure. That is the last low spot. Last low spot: 1825.0 kPa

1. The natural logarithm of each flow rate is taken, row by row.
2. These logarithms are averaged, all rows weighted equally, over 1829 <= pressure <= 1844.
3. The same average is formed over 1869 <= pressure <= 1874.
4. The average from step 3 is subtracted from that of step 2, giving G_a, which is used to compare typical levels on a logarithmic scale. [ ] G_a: -0.11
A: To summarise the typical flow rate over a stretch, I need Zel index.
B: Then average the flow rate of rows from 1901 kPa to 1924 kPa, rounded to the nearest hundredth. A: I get 1.30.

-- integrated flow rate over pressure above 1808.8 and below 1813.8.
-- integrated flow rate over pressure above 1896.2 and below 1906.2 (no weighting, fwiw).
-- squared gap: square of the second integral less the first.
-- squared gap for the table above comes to 47.6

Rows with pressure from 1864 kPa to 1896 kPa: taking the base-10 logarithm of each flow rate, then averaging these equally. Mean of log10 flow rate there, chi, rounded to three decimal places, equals 0.107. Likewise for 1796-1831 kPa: 0.076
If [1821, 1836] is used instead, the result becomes 0.067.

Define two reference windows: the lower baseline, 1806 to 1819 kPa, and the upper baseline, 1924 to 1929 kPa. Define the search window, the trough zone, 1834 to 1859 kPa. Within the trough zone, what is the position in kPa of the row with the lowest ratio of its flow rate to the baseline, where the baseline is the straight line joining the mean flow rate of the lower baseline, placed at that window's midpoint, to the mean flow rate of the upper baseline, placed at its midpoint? 1837.5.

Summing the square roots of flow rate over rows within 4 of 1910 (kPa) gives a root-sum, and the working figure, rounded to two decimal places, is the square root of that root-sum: 1.85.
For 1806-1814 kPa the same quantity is 1.82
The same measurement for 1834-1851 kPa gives 2.75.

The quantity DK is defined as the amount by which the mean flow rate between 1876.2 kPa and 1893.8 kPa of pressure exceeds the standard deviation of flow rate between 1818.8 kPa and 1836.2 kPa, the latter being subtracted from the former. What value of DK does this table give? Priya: 1.23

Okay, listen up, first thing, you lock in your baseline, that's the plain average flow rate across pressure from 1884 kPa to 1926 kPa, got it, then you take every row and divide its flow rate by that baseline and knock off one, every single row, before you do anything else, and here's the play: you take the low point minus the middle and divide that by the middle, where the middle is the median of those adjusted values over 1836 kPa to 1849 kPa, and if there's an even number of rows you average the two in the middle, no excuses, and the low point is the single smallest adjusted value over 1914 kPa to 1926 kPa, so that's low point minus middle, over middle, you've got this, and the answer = -1.0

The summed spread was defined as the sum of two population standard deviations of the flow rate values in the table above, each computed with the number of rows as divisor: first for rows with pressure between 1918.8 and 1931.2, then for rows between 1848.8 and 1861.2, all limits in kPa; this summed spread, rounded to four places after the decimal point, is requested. 0.0396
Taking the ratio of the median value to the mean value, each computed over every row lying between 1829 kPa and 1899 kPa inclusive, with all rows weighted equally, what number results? 1.02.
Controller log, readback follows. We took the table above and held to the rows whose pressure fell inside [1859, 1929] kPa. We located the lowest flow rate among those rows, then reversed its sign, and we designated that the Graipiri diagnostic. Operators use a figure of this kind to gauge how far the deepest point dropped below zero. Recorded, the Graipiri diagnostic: -1.24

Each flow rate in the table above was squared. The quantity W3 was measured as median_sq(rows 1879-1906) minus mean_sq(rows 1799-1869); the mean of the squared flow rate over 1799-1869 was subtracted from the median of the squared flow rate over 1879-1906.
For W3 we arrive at 0.16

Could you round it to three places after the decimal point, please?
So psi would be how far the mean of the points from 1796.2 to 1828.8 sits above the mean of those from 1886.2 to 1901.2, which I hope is -0.081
